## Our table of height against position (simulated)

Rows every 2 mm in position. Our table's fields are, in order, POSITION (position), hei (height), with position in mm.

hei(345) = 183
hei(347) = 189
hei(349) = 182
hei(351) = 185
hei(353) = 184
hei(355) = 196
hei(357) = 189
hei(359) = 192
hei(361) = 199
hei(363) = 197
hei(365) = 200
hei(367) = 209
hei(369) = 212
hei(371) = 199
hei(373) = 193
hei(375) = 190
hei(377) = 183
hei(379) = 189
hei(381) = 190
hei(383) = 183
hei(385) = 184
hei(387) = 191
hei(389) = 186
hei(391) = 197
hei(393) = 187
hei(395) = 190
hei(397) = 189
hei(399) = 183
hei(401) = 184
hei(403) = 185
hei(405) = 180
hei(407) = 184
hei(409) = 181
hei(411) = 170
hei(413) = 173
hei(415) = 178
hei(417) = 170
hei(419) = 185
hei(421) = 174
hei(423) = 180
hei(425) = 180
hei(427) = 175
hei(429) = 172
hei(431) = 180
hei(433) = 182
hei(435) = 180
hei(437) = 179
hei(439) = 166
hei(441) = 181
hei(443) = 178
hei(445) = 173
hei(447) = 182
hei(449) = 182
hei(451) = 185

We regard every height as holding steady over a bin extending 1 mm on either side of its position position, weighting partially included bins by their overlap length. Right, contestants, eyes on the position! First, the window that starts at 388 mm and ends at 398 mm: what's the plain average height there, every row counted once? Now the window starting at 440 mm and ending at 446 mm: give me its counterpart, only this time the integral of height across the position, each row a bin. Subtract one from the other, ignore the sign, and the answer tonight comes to 874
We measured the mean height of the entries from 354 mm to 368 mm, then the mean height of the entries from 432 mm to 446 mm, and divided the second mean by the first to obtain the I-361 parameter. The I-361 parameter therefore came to 0.897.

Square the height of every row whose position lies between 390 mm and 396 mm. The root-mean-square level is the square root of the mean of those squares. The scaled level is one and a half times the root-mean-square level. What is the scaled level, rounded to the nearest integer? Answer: 287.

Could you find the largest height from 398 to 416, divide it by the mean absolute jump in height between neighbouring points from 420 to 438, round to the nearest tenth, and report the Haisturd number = 54.8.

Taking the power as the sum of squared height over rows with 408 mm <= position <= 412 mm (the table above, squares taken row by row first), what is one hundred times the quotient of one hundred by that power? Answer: 0.162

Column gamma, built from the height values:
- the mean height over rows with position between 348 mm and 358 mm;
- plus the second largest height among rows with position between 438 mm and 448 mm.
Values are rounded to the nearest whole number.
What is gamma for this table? 368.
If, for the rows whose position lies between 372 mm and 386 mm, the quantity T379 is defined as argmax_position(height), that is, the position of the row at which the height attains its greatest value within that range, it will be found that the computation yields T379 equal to 373 mm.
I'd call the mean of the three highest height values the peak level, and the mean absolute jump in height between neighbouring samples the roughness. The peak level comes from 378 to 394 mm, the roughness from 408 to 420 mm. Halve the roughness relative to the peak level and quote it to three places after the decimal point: 0.022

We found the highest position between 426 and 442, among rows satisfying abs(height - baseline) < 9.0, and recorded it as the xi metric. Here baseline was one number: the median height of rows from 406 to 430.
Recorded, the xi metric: 441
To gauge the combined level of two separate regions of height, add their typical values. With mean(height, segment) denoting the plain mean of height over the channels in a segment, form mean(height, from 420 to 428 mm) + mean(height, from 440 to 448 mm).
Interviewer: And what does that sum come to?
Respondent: 356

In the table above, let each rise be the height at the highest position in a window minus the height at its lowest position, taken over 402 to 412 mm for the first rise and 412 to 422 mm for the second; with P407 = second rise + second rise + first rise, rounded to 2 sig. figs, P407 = -13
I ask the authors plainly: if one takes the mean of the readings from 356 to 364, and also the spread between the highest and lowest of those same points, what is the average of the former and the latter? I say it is 102.1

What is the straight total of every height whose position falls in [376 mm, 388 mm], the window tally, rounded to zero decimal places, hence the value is 1120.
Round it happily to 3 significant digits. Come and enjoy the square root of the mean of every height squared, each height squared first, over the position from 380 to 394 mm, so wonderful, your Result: 188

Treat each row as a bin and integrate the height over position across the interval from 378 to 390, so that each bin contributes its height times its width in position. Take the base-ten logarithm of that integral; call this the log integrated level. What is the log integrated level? 3.351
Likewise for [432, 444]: 3.329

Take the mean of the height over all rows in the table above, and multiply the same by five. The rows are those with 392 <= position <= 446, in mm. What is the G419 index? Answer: 896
